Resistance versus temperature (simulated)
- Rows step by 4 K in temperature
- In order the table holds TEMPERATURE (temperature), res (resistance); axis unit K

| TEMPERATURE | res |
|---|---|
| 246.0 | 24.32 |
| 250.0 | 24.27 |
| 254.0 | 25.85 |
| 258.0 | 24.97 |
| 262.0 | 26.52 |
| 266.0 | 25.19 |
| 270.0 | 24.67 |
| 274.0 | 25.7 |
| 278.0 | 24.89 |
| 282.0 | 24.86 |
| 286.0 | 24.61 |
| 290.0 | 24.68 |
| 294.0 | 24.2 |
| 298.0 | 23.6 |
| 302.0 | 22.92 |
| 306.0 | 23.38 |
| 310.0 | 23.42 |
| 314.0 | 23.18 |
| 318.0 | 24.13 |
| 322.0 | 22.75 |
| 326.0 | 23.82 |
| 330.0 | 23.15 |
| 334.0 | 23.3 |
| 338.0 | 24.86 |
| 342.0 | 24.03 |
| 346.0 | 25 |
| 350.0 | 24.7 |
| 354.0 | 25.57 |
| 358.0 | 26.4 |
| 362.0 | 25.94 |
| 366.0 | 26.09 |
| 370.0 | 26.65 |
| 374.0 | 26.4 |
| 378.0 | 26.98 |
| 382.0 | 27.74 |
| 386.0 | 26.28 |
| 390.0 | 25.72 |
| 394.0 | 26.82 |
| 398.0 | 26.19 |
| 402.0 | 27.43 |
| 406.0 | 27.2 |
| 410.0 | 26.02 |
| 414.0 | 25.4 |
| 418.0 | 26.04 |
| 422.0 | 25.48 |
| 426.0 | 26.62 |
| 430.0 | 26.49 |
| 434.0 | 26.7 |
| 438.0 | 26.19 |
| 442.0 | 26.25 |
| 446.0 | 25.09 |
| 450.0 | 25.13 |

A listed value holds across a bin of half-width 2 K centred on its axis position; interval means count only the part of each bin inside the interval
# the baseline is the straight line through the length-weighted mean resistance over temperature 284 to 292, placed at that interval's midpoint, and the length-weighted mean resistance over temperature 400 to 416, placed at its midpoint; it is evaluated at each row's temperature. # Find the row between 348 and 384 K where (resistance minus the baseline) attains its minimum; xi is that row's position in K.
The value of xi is 350.0 K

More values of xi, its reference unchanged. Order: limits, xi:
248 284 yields 250.0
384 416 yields 414.0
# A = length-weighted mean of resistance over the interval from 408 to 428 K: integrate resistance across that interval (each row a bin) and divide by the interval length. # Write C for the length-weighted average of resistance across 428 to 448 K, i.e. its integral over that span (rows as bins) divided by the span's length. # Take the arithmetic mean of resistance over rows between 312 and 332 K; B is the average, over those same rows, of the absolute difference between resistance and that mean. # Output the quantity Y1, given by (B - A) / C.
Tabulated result -0.974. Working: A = 25.9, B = 0.455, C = 26.14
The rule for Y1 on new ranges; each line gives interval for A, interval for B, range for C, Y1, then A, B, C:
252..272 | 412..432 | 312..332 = -1.068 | 25.4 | 0.453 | 23.41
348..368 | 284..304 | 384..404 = -0.949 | 25.7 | 0.594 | 26.49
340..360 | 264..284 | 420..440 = -0.944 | 25.1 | 0.306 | 26.30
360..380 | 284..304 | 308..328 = -1.101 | 26.4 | 0.594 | 23.46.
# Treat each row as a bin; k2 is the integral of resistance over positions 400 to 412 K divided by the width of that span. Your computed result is 27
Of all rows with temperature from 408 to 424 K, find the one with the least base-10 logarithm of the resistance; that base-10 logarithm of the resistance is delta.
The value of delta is 1.405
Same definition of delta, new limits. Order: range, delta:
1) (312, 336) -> 1.357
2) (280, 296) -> 1.384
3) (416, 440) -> 1.406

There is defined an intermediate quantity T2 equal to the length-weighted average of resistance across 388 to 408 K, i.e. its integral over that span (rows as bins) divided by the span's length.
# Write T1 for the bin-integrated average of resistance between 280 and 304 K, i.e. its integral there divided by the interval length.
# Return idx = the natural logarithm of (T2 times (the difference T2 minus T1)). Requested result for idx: 4.21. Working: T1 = 24.1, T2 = 26.7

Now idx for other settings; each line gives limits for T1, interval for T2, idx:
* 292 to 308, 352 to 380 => 4.29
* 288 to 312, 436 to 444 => 4.19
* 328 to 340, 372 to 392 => 4.33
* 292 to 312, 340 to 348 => 3.21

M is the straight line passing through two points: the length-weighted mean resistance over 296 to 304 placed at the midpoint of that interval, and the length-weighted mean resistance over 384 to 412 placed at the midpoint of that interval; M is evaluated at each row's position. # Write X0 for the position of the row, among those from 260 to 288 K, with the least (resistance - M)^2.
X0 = 286.0 K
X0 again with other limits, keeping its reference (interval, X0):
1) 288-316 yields 306.0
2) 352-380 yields 354.0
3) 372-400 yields 386.0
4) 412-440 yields 426.0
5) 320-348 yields 346.0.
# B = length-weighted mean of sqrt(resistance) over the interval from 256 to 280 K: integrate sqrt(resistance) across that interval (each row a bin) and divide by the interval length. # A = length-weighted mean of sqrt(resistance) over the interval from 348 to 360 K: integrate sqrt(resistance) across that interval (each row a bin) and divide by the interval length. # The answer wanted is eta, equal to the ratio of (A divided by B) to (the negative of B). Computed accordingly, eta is -0.200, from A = 5.05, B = 5.03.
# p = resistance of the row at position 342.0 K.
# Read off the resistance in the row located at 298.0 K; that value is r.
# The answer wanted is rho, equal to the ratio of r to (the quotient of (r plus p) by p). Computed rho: 11.9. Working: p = 24.03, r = 23.6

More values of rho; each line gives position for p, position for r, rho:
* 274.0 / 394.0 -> 13.1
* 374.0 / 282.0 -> 12.8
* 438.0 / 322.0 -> 12.2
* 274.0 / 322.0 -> 12.1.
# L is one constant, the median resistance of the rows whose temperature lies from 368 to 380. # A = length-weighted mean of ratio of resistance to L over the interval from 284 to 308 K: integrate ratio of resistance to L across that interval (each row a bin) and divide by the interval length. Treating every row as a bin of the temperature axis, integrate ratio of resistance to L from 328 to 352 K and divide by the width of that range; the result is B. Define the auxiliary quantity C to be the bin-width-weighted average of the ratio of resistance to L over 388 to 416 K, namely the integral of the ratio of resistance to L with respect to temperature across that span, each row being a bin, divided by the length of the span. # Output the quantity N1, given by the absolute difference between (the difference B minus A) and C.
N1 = 0.98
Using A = 0.90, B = 0.91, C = 0.991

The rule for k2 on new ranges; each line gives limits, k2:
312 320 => 24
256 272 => 25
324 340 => 24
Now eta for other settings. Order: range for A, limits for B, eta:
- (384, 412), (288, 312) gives -0.217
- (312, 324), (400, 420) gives -0.183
